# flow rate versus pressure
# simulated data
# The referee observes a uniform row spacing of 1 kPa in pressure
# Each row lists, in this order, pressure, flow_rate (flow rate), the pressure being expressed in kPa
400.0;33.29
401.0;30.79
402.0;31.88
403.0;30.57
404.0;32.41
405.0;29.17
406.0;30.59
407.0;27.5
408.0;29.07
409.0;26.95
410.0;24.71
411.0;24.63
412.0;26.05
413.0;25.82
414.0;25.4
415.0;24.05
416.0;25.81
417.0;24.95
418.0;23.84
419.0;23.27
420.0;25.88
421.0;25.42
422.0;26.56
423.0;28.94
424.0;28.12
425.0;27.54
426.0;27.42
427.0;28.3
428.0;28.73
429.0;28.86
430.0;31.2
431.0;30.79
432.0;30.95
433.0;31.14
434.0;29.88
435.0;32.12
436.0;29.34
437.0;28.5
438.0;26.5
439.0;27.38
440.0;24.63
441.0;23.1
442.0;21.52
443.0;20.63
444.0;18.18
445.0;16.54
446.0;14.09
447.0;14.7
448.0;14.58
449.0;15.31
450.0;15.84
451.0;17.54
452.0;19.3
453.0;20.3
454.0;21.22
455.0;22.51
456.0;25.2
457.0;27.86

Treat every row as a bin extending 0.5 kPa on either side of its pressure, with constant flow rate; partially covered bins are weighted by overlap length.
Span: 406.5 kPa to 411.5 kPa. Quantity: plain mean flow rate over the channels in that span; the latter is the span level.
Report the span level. 26.6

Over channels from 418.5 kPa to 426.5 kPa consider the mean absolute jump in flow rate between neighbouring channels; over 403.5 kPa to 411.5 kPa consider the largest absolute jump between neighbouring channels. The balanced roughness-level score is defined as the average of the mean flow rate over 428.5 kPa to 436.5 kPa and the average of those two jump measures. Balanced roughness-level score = 16.4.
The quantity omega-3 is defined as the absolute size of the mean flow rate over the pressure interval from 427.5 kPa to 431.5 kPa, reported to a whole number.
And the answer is 30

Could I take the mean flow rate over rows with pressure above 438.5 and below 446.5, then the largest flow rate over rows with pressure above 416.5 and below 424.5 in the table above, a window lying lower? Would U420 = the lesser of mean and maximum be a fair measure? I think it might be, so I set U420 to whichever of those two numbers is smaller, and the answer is 21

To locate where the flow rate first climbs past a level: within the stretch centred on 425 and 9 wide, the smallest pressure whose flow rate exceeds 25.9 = 422.0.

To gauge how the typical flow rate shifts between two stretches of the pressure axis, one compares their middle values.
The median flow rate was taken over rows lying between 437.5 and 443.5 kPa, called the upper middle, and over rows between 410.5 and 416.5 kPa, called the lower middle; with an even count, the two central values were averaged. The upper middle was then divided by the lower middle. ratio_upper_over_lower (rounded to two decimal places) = 0.93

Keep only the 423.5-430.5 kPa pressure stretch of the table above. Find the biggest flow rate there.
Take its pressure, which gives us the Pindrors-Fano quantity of 430.0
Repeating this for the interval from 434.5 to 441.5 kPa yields 435.0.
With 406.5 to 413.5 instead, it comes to 408.0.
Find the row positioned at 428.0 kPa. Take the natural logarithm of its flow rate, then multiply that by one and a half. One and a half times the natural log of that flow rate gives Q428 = 5.04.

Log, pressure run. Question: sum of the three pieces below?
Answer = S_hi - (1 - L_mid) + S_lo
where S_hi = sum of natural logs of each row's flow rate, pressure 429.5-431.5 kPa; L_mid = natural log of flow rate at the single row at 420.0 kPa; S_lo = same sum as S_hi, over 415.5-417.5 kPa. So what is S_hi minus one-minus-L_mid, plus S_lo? 15.6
